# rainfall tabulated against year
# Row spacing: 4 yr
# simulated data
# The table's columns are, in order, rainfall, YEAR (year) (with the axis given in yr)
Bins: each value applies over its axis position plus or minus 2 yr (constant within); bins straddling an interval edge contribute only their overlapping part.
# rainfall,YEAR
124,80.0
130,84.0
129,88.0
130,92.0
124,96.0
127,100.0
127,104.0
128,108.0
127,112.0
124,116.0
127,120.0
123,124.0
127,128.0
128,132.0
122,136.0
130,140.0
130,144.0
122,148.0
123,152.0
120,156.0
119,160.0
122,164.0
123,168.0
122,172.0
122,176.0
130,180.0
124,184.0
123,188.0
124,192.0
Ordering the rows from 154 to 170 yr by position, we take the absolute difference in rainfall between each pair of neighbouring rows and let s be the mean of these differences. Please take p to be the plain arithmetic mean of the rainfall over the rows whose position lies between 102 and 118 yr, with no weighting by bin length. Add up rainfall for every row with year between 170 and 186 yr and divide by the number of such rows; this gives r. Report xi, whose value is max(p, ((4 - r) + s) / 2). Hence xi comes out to 126.5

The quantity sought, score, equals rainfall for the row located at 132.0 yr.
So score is 128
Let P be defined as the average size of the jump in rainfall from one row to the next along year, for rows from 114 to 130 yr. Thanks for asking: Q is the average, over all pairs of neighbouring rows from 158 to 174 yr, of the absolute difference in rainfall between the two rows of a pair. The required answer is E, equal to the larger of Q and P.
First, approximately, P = 3.7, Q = 1.7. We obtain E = 3.67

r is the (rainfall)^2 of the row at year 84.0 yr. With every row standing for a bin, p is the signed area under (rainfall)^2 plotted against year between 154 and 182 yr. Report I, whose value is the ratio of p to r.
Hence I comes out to 24.9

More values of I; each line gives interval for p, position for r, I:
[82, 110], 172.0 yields 30.8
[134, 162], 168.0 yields 28.4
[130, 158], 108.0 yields 26.7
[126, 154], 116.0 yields 28.9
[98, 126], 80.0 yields 29.0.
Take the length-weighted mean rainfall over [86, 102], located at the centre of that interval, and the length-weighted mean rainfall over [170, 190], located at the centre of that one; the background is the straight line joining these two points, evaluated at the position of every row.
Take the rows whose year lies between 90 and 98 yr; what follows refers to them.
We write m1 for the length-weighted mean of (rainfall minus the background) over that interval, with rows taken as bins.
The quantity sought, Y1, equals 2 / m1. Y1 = -4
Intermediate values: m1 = -0.50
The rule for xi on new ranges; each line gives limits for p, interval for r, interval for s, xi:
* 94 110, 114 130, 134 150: 126.5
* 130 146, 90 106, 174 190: 127.5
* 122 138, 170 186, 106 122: 125.0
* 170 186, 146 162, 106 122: 124.5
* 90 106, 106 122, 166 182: 127.0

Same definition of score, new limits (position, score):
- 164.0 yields 122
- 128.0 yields 127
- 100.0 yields 127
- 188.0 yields 123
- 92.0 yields 130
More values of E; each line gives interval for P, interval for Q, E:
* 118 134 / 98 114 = 3.00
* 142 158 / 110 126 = 4.00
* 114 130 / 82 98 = 3.67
